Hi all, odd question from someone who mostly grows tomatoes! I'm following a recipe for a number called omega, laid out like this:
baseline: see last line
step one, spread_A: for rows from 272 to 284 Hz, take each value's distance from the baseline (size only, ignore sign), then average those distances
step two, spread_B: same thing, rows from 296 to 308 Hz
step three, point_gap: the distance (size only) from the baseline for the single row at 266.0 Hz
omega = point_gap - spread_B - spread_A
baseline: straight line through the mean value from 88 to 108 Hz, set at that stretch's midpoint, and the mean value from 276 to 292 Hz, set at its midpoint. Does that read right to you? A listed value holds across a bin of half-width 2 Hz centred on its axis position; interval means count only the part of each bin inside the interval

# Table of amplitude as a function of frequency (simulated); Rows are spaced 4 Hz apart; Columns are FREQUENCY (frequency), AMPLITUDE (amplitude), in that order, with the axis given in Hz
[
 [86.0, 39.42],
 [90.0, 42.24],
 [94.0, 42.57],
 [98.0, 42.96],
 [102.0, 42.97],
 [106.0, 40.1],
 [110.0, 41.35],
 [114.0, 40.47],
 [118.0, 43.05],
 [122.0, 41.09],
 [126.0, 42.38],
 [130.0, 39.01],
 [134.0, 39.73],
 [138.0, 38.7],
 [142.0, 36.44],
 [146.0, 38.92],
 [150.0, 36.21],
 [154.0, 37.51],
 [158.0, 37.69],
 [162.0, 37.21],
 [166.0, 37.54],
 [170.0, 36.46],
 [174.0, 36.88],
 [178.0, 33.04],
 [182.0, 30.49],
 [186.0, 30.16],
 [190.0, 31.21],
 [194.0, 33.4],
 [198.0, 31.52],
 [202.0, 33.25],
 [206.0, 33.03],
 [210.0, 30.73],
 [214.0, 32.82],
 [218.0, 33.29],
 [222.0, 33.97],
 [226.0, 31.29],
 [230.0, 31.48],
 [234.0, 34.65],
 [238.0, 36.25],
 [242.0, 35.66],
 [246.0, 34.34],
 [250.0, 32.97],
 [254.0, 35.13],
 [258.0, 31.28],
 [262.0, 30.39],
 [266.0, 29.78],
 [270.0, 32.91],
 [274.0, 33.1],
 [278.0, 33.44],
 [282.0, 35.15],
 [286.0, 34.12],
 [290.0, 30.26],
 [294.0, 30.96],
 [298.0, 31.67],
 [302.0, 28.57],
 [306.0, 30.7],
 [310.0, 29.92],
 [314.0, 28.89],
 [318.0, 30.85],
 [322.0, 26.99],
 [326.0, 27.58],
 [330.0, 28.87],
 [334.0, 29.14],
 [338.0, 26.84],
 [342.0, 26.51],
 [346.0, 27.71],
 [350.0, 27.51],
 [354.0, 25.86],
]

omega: 1.4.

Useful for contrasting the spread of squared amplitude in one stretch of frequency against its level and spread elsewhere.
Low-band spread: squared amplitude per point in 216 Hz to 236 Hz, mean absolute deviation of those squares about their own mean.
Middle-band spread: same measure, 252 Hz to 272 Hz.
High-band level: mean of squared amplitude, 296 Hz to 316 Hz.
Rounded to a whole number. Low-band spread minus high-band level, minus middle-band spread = -927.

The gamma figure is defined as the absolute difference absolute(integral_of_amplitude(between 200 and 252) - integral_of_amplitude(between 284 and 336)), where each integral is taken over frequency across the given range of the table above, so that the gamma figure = 181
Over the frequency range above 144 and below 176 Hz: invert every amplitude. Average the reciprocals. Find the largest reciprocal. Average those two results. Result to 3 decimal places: 0.027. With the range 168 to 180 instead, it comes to 0.029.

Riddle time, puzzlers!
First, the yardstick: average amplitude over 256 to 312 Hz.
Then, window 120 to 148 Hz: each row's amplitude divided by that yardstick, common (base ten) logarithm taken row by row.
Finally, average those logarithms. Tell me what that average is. 0.10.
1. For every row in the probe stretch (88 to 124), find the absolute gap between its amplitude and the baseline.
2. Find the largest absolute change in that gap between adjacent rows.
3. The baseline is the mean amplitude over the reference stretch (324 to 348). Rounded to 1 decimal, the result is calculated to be 2.9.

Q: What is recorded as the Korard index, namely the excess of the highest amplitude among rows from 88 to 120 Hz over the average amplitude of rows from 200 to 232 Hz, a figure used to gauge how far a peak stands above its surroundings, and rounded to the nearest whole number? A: 11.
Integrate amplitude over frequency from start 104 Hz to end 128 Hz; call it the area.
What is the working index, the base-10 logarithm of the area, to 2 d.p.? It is 3.00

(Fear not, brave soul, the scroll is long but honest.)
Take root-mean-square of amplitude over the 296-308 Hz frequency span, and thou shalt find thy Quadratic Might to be 30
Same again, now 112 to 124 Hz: 42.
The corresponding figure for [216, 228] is 33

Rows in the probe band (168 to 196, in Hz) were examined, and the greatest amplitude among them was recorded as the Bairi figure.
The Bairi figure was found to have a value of 36.88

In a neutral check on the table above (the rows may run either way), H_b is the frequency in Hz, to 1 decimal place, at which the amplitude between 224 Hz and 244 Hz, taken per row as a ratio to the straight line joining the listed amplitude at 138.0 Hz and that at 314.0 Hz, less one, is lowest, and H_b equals 226.0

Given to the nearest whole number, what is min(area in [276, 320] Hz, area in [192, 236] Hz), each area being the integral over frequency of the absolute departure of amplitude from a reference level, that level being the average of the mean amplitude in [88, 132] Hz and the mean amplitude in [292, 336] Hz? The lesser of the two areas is 127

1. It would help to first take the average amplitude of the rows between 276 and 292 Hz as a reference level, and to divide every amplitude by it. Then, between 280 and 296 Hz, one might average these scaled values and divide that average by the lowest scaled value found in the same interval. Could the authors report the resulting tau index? 1.08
